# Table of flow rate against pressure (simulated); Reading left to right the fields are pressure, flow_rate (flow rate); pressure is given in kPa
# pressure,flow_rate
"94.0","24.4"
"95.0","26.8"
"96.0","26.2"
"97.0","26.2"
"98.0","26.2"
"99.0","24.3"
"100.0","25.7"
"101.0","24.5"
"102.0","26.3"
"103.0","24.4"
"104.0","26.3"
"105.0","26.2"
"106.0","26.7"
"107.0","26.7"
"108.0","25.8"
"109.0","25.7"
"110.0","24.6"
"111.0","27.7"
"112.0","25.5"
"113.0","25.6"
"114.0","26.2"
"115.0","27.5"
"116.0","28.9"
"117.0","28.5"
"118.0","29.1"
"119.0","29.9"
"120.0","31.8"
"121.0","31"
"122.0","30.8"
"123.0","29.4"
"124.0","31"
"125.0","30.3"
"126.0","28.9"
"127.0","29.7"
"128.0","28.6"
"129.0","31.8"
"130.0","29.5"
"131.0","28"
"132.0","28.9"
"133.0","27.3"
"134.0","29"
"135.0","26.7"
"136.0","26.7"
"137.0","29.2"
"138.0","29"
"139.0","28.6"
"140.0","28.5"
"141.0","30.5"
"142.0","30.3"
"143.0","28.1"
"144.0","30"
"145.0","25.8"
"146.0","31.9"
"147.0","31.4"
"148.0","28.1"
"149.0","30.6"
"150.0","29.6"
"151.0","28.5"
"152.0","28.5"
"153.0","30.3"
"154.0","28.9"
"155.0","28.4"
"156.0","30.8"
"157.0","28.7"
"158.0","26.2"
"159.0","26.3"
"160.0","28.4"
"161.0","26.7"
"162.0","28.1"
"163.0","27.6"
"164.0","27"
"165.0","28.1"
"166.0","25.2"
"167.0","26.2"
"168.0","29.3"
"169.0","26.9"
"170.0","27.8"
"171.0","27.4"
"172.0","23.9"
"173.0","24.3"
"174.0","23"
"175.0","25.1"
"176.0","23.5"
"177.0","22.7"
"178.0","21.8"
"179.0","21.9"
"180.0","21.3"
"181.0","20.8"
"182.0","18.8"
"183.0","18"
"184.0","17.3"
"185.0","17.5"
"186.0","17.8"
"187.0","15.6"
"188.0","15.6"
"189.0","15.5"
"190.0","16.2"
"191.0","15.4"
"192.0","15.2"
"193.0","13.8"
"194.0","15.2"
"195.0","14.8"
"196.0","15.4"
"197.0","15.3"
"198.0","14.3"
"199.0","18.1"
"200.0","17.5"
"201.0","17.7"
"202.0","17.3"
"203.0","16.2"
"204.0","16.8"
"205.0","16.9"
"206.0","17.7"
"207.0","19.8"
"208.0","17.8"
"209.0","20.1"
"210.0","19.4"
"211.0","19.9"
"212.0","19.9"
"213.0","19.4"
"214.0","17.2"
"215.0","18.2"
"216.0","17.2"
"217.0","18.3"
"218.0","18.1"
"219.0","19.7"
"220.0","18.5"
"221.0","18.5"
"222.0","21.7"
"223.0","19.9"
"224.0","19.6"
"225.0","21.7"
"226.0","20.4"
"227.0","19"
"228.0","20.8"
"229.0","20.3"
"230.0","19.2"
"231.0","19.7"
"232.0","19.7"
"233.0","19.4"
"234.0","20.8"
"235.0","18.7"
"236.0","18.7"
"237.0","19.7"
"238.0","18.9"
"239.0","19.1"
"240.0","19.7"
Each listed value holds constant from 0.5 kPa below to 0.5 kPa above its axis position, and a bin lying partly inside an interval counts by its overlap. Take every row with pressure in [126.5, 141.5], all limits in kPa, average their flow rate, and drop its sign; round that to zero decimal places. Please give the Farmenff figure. 29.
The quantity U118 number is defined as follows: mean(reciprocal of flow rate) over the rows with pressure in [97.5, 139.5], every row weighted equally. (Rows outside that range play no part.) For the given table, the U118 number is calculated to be 0.0361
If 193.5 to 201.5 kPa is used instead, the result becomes 0.0628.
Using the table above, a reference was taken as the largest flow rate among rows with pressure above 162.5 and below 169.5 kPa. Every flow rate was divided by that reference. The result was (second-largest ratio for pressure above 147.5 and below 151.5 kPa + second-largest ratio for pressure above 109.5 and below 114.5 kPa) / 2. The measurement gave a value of 0.95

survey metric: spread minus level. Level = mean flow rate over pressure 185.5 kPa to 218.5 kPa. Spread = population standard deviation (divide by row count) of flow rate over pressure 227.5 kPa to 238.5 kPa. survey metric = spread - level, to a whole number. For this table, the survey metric -16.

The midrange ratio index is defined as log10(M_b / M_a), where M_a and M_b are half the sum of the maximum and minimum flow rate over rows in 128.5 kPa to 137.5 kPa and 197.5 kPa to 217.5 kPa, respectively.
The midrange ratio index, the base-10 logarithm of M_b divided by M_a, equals -0.23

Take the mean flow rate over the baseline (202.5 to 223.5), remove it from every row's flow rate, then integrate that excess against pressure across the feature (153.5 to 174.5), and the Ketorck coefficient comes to 178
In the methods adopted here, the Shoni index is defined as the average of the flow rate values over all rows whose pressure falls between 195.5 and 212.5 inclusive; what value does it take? 18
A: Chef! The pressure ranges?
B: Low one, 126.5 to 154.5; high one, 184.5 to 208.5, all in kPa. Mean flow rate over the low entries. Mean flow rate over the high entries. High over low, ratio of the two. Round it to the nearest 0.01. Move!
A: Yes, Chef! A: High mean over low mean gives 0.56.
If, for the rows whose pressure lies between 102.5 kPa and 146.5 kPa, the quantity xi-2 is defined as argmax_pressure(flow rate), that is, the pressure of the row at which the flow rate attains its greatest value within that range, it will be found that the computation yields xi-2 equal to 146.0 kPa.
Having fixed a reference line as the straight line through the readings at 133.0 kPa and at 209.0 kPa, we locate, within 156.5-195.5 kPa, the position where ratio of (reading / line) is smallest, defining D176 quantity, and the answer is 193.0 kPa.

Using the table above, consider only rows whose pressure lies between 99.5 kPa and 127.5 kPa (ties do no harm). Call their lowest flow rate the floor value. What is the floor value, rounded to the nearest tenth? 24.4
